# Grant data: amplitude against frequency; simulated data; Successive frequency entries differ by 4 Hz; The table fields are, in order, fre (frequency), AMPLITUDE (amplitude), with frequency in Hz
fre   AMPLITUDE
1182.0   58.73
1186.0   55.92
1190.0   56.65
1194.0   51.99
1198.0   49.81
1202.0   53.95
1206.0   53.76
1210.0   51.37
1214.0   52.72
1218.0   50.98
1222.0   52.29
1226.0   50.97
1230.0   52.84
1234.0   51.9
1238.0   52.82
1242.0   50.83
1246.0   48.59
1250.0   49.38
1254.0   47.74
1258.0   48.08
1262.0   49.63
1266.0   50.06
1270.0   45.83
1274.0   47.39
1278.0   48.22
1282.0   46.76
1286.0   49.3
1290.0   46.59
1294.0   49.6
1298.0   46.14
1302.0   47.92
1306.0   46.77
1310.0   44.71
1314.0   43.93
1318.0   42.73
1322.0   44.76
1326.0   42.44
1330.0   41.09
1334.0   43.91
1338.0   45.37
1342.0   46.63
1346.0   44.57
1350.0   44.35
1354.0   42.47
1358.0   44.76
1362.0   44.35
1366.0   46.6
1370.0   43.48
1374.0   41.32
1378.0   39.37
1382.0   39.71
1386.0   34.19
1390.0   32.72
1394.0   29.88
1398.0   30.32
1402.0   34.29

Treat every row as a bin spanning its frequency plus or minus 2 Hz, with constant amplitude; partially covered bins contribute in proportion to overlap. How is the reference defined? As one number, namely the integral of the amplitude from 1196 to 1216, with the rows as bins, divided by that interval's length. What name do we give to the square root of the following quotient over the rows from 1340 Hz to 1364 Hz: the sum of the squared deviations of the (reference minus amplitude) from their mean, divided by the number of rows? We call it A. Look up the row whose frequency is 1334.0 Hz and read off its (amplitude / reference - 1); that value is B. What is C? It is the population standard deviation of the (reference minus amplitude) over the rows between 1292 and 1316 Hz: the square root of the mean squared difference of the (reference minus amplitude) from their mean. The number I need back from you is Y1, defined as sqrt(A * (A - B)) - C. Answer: -0.6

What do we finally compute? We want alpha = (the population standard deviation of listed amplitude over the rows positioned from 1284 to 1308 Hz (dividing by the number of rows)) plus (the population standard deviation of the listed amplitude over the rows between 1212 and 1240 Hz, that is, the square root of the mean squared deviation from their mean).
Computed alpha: 2.1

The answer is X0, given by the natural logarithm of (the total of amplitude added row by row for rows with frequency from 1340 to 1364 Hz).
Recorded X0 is 5.6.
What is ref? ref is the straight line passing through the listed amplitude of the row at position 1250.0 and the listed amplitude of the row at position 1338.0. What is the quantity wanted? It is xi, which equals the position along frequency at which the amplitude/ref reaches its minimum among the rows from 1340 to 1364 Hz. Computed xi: 1354.0 Hz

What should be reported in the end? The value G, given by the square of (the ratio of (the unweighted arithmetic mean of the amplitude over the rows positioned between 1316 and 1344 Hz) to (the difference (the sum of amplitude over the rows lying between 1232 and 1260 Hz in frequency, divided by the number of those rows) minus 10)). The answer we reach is 1.21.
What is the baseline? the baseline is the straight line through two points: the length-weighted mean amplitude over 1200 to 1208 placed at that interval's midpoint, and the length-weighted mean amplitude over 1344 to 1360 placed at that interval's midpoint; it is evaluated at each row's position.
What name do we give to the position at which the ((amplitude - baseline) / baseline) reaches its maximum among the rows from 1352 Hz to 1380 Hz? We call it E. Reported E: 1366.0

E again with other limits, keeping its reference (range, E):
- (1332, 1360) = 1342.0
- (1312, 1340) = 1338.0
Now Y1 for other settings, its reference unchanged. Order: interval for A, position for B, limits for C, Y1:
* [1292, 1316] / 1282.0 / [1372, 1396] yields -2.2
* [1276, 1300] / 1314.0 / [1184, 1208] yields -0.9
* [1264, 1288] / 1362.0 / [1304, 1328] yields 0.1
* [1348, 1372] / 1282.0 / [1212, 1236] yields 0.6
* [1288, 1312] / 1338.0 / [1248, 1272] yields 0.1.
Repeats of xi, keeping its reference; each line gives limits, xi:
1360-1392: 1390.0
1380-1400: 1394.0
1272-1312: 1310.0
